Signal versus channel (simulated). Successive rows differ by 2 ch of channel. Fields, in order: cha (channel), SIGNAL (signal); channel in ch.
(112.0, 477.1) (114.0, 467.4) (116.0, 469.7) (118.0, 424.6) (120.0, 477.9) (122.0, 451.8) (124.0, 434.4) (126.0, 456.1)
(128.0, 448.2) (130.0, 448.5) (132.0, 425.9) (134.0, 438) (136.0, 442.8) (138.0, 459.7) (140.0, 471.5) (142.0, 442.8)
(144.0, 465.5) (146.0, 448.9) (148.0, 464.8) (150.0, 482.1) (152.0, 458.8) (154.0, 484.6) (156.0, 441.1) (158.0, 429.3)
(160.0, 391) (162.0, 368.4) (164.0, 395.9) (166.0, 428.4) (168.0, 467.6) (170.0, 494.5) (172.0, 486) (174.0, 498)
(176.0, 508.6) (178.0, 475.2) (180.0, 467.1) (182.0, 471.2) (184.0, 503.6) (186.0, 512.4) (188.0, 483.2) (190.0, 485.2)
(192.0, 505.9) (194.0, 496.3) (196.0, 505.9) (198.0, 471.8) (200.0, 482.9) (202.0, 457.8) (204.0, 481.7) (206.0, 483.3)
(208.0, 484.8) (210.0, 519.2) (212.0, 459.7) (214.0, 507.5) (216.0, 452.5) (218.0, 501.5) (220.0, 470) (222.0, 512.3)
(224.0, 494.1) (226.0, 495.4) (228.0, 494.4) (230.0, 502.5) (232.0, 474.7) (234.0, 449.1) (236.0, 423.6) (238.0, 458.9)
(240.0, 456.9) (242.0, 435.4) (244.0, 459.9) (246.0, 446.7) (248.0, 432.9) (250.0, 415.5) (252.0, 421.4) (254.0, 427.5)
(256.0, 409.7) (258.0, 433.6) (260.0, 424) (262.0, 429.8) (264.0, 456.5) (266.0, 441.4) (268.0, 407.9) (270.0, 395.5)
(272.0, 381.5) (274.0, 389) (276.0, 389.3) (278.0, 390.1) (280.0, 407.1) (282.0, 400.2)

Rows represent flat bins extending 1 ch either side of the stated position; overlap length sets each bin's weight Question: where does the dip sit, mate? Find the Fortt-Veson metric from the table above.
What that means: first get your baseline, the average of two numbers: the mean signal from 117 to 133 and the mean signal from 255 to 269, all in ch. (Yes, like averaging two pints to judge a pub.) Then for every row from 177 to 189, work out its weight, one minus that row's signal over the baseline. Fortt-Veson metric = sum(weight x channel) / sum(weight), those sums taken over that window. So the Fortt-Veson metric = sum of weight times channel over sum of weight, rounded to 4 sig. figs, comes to 183.7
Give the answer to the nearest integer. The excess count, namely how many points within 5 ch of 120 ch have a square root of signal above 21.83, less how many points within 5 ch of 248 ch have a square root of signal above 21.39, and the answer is 0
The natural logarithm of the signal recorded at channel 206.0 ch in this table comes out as 6.18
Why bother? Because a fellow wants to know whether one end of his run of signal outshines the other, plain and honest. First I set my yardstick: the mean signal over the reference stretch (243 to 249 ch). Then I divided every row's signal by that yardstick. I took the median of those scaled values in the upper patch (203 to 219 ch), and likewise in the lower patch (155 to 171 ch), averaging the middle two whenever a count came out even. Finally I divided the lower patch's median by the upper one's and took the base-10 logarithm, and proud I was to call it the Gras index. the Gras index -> -0.053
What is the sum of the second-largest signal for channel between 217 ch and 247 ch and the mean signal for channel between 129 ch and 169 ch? 945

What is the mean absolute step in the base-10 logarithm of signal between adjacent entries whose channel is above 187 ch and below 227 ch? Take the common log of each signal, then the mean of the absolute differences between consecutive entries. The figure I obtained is 0.0225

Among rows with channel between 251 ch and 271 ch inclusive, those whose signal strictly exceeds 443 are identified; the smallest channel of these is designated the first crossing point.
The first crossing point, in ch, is 264.0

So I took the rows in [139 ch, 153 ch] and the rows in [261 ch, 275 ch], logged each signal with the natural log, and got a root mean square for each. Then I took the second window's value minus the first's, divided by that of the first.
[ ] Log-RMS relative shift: -0.018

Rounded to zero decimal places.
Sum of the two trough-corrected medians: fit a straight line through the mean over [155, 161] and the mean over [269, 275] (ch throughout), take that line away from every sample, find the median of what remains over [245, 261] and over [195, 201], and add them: 107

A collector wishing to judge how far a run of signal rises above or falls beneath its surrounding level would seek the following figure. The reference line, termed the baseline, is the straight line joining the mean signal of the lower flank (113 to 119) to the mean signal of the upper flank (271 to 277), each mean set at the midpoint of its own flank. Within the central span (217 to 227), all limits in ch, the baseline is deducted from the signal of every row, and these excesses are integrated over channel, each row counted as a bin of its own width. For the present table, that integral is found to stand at 859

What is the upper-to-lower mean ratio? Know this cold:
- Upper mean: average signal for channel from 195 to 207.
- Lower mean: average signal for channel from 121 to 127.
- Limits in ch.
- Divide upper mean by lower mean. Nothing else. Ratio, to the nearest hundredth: 1.07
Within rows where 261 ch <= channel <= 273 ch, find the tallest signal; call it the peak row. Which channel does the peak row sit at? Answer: 264.0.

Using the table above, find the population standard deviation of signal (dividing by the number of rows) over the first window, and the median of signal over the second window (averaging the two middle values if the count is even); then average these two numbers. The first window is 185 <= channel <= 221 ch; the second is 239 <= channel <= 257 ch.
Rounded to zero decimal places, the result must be 226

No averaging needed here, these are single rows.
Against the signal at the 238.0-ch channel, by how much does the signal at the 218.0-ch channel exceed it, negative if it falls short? 43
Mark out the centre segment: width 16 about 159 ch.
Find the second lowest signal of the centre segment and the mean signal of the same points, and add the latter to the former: 816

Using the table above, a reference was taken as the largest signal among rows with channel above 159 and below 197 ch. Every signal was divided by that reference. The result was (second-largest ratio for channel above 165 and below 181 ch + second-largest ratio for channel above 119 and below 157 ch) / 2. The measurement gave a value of 0.96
